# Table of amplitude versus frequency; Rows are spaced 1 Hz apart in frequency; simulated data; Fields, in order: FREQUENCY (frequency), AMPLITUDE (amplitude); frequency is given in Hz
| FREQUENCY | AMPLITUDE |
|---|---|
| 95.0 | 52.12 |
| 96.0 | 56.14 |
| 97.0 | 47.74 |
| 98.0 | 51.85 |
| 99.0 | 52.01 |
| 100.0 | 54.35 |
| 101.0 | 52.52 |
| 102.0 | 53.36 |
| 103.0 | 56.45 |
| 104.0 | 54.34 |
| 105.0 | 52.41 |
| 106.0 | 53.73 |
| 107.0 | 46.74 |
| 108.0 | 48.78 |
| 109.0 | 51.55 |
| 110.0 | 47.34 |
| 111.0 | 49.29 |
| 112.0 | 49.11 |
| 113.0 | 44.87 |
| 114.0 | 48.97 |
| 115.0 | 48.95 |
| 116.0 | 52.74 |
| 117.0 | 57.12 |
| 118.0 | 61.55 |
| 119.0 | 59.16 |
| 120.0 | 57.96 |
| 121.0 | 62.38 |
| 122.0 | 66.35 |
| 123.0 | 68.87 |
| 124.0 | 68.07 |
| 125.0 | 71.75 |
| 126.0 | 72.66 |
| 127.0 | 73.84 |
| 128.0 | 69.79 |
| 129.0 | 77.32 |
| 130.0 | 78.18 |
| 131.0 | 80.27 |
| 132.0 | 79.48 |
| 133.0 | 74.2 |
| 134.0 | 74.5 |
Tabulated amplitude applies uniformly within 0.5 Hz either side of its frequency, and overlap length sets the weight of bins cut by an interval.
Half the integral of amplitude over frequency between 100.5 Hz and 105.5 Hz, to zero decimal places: 135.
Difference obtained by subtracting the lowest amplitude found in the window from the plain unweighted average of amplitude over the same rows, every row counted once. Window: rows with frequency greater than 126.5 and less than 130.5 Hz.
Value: 5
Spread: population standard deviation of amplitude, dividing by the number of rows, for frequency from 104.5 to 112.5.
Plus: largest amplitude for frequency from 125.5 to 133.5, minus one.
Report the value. 82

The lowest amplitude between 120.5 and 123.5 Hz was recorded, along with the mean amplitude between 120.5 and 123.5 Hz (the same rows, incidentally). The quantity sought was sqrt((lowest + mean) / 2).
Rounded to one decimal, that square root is 8.0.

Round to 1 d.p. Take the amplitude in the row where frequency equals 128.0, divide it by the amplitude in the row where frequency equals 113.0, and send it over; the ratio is 1.6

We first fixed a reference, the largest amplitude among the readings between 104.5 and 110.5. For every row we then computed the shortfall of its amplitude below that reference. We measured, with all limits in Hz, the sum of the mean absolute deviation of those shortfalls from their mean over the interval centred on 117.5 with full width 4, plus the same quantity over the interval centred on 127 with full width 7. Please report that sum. 5.6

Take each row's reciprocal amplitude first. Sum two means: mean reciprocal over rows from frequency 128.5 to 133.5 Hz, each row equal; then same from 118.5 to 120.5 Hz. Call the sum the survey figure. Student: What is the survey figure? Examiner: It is 0.030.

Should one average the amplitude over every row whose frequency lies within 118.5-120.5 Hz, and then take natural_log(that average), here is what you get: 4.07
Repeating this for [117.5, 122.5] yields 4.12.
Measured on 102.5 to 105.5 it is 4.00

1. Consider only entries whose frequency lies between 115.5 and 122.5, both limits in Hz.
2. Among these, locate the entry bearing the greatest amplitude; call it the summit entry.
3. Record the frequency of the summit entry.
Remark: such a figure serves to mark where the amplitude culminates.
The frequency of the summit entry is 122.0 Hz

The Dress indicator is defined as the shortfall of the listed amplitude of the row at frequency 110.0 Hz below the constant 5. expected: -42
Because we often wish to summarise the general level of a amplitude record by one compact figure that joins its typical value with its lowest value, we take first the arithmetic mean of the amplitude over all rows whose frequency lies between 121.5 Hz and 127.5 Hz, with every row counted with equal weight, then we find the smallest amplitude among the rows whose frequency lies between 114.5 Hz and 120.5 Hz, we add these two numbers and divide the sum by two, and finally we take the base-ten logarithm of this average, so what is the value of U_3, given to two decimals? 1.78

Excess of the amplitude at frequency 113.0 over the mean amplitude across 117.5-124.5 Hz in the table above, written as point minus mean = -19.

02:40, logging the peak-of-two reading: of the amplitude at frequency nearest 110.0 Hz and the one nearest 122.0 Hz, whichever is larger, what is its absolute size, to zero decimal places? 66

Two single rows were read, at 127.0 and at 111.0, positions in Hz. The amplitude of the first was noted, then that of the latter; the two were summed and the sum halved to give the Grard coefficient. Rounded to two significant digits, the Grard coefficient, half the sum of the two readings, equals 62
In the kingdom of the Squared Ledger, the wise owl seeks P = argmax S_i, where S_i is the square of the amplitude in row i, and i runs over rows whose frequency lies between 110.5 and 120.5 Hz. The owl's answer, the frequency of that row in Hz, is 118.0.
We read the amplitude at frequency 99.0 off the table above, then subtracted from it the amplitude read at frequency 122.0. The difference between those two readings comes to -14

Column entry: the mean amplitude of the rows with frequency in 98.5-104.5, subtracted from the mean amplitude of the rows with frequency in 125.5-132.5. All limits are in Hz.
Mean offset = 22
